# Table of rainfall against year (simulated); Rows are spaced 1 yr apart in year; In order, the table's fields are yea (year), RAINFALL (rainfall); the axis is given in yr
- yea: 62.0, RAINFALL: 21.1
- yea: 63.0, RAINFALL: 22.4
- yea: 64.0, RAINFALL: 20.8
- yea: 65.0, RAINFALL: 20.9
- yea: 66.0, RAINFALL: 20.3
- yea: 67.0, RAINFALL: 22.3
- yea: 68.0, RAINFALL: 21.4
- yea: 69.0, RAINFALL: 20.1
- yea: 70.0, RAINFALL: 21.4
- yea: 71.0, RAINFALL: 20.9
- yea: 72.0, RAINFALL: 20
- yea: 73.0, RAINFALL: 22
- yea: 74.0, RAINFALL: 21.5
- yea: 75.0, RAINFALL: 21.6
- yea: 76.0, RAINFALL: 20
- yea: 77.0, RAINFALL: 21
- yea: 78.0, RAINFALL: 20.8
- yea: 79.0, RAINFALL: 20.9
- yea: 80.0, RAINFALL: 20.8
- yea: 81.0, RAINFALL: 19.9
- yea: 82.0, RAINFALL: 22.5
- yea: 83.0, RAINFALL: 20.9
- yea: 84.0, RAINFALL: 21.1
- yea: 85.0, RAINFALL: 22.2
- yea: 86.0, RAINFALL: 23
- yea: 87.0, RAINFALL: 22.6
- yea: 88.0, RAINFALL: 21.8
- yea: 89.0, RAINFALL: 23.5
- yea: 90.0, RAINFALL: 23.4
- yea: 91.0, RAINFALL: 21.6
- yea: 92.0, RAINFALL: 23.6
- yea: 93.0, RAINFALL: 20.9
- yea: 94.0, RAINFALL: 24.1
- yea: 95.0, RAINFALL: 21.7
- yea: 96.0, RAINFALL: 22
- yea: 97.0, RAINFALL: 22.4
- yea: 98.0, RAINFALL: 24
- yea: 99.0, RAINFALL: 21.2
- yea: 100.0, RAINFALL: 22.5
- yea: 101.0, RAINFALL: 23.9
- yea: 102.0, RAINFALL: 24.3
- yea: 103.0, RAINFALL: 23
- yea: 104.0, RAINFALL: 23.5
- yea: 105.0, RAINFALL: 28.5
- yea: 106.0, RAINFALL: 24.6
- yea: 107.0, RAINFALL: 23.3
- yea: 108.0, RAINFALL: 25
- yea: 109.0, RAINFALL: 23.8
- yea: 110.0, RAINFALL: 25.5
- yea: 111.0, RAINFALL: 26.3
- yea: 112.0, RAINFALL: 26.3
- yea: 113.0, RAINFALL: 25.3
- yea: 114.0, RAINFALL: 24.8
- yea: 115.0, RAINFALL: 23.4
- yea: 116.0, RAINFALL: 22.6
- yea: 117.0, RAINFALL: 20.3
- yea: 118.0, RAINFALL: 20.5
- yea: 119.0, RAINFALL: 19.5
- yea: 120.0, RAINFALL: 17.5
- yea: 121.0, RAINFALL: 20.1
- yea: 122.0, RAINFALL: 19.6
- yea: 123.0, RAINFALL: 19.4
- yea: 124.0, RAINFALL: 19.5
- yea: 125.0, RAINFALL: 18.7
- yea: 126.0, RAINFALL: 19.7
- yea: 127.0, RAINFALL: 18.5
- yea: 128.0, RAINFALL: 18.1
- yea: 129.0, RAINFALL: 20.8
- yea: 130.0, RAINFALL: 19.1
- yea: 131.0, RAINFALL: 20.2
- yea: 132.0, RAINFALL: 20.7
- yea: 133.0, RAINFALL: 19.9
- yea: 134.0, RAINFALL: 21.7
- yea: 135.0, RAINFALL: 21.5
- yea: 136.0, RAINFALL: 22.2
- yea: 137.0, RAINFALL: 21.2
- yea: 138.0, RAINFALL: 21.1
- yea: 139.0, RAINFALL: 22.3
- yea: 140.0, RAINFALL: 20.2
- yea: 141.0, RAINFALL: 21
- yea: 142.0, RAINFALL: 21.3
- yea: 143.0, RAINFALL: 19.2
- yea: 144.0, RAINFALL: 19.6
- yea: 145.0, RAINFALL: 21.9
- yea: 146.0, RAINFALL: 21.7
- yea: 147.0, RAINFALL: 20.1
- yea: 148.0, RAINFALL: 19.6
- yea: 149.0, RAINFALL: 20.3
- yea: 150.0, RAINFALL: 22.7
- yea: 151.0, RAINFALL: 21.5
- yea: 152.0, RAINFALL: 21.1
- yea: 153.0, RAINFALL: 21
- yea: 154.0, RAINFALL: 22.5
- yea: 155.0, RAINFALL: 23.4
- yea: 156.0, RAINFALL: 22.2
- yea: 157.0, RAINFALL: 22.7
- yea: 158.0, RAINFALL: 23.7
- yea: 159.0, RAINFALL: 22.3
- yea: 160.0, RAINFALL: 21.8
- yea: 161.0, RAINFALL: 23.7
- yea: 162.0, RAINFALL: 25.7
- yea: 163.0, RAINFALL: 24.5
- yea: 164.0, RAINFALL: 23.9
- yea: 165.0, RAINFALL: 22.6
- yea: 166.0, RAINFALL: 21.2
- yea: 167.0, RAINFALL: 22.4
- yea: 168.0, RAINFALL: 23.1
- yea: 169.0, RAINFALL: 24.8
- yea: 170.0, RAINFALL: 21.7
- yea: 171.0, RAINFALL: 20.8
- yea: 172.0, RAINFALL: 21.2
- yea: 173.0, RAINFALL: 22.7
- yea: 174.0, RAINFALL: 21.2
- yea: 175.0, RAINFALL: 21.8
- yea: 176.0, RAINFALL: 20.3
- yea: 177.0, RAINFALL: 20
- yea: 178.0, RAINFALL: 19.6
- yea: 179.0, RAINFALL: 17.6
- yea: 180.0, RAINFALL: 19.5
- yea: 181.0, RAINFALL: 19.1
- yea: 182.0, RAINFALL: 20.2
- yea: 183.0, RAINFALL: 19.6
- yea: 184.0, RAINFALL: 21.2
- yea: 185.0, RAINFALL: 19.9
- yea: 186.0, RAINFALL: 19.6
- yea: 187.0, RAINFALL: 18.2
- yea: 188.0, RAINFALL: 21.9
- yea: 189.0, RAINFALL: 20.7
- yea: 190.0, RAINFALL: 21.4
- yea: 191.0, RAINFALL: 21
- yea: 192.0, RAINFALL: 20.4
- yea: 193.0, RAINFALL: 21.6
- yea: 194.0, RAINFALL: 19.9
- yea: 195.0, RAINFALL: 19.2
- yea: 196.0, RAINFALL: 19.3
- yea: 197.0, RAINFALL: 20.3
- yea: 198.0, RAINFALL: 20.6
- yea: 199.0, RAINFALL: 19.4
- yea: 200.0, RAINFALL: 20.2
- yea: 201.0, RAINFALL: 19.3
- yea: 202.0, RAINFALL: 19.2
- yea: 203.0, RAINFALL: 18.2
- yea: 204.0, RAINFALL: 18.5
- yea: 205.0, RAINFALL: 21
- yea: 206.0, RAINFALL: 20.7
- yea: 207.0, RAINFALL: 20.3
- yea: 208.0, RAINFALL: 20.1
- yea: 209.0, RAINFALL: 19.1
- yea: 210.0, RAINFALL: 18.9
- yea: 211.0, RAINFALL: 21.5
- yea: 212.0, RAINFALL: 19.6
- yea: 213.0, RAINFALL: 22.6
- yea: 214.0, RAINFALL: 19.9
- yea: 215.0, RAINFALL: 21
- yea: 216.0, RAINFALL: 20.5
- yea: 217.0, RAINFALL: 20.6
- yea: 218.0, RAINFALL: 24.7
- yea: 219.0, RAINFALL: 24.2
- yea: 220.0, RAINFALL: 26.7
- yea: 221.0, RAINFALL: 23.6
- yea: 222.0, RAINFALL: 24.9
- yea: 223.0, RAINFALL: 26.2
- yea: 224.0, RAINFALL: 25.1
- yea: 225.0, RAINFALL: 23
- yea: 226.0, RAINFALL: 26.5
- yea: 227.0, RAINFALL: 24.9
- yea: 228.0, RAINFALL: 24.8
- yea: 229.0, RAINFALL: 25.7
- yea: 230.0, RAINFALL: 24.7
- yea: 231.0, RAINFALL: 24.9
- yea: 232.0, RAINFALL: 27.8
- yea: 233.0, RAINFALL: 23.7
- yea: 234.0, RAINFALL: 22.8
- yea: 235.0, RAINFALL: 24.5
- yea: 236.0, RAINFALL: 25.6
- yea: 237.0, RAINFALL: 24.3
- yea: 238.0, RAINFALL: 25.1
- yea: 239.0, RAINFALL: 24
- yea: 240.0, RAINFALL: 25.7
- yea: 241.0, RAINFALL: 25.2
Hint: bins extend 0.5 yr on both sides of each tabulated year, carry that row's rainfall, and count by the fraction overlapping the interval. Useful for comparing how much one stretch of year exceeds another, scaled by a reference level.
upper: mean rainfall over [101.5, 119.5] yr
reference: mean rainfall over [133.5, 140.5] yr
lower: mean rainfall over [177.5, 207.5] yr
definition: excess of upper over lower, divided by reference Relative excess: 0.19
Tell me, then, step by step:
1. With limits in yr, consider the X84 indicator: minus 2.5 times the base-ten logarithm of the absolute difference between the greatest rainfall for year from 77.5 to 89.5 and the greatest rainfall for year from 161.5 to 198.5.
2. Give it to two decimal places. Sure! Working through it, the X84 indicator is -0.86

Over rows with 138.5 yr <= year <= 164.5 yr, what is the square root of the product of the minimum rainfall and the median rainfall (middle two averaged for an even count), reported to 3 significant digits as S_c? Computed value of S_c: 20.5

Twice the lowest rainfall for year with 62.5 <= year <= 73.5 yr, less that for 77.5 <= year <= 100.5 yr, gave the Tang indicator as 20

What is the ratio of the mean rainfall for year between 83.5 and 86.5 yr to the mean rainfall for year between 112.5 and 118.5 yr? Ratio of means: 0.97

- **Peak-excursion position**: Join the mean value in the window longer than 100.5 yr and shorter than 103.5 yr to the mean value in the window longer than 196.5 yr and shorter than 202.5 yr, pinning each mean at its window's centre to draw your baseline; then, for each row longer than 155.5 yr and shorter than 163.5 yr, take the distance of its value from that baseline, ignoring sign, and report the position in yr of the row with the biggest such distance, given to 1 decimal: 162.0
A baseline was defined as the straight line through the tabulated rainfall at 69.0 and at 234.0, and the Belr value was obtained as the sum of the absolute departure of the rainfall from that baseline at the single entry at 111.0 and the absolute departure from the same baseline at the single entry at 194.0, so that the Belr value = 7.8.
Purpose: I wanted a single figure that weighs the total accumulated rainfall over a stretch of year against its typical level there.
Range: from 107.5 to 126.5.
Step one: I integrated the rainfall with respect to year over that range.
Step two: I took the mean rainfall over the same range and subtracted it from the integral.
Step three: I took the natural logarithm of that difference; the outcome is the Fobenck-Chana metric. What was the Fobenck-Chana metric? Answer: 5.98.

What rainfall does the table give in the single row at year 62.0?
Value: 21.1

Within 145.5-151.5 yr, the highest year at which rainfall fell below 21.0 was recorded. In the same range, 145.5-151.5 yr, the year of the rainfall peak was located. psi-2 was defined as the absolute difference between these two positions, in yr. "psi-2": 1 yr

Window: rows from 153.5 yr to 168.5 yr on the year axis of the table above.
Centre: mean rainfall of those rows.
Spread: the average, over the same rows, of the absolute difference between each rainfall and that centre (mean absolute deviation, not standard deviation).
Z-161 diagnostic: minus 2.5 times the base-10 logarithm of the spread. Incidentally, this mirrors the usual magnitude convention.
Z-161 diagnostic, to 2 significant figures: 0.13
